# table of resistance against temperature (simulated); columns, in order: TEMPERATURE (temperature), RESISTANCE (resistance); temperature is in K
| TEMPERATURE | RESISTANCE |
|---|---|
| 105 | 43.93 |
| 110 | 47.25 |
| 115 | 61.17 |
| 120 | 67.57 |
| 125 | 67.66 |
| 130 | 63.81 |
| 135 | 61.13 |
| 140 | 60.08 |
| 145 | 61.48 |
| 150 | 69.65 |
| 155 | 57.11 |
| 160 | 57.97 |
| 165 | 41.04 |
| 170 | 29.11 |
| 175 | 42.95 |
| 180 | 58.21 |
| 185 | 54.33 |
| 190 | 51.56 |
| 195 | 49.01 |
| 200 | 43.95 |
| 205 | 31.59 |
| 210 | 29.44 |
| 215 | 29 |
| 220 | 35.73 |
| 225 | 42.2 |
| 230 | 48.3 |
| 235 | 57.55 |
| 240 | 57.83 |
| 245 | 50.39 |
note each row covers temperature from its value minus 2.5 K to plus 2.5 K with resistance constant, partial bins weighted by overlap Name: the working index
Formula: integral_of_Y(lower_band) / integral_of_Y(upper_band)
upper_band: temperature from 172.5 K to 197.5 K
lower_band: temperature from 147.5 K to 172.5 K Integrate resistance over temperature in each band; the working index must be 1.00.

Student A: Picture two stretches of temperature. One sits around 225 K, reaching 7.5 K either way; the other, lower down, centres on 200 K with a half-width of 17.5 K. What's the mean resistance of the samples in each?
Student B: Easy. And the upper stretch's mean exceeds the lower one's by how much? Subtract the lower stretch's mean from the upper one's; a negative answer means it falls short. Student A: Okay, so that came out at 1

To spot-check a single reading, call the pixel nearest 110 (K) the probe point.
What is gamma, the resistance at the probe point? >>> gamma 47.25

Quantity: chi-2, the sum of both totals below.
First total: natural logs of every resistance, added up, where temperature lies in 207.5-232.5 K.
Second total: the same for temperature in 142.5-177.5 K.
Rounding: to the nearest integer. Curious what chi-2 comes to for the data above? 45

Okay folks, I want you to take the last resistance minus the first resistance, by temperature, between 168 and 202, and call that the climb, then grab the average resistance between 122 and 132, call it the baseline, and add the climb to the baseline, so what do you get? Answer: 81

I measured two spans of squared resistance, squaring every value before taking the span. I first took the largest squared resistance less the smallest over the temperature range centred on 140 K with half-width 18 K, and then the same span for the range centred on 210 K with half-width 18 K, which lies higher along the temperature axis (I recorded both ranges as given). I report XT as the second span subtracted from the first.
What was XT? 29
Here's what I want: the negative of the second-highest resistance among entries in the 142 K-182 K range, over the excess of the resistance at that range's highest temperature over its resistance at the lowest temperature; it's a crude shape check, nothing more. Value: 19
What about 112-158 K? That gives 17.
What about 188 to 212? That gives 2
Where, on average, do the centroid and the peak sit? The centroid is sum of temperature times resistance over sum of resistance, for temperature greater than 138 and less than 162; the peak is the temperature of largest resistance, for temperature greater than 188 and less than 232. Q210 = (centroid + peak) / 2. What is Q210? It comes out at 169.9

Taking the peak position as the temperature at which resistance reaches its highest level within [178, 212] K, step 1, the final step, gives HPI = 180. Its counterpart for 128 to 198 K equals 150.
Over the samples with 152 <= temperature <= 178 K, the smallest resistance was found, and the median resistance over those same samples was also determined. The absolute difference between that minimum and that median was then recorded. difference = 14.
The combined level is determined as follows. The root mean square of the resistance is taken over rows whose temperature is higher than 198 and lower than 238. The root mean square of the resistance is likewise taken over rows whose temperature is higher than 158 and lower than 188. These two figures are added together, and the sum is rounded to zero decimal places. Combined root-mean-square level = 89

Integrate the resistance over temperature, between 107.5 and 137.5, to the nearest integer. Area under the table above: 1843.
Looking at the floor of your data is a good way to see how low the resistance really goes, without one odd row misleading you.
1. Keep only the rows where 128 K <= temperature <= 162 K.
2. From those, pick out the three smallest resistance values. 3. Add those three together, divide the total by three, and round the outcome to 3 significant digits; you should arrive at 58.4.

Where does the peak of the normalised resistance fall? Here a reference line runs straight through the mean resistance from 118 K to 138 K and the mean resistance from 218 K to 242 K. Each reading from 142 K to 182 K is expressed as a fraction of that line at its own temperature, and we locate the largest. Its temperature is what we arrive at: 150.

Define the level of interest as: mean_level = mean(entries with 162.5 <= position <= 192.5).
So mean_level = 46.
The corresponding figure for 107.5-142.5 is 61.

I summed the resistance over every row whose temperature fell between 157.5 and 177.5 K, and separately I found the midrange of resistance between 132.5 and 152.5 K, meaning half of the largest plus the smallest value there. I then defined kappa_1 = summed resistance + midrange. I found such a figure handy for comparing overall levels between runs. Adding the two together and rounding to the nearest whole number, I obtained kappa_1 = 236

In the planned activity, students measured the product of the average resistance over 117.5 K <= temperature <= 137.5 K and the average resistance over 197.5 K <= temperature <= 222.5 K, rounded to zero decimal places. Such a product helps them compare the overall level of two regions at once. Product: 2208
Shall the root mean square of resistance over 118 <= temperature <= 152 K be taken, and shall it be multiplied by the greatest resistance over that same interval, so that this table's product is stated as 4498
